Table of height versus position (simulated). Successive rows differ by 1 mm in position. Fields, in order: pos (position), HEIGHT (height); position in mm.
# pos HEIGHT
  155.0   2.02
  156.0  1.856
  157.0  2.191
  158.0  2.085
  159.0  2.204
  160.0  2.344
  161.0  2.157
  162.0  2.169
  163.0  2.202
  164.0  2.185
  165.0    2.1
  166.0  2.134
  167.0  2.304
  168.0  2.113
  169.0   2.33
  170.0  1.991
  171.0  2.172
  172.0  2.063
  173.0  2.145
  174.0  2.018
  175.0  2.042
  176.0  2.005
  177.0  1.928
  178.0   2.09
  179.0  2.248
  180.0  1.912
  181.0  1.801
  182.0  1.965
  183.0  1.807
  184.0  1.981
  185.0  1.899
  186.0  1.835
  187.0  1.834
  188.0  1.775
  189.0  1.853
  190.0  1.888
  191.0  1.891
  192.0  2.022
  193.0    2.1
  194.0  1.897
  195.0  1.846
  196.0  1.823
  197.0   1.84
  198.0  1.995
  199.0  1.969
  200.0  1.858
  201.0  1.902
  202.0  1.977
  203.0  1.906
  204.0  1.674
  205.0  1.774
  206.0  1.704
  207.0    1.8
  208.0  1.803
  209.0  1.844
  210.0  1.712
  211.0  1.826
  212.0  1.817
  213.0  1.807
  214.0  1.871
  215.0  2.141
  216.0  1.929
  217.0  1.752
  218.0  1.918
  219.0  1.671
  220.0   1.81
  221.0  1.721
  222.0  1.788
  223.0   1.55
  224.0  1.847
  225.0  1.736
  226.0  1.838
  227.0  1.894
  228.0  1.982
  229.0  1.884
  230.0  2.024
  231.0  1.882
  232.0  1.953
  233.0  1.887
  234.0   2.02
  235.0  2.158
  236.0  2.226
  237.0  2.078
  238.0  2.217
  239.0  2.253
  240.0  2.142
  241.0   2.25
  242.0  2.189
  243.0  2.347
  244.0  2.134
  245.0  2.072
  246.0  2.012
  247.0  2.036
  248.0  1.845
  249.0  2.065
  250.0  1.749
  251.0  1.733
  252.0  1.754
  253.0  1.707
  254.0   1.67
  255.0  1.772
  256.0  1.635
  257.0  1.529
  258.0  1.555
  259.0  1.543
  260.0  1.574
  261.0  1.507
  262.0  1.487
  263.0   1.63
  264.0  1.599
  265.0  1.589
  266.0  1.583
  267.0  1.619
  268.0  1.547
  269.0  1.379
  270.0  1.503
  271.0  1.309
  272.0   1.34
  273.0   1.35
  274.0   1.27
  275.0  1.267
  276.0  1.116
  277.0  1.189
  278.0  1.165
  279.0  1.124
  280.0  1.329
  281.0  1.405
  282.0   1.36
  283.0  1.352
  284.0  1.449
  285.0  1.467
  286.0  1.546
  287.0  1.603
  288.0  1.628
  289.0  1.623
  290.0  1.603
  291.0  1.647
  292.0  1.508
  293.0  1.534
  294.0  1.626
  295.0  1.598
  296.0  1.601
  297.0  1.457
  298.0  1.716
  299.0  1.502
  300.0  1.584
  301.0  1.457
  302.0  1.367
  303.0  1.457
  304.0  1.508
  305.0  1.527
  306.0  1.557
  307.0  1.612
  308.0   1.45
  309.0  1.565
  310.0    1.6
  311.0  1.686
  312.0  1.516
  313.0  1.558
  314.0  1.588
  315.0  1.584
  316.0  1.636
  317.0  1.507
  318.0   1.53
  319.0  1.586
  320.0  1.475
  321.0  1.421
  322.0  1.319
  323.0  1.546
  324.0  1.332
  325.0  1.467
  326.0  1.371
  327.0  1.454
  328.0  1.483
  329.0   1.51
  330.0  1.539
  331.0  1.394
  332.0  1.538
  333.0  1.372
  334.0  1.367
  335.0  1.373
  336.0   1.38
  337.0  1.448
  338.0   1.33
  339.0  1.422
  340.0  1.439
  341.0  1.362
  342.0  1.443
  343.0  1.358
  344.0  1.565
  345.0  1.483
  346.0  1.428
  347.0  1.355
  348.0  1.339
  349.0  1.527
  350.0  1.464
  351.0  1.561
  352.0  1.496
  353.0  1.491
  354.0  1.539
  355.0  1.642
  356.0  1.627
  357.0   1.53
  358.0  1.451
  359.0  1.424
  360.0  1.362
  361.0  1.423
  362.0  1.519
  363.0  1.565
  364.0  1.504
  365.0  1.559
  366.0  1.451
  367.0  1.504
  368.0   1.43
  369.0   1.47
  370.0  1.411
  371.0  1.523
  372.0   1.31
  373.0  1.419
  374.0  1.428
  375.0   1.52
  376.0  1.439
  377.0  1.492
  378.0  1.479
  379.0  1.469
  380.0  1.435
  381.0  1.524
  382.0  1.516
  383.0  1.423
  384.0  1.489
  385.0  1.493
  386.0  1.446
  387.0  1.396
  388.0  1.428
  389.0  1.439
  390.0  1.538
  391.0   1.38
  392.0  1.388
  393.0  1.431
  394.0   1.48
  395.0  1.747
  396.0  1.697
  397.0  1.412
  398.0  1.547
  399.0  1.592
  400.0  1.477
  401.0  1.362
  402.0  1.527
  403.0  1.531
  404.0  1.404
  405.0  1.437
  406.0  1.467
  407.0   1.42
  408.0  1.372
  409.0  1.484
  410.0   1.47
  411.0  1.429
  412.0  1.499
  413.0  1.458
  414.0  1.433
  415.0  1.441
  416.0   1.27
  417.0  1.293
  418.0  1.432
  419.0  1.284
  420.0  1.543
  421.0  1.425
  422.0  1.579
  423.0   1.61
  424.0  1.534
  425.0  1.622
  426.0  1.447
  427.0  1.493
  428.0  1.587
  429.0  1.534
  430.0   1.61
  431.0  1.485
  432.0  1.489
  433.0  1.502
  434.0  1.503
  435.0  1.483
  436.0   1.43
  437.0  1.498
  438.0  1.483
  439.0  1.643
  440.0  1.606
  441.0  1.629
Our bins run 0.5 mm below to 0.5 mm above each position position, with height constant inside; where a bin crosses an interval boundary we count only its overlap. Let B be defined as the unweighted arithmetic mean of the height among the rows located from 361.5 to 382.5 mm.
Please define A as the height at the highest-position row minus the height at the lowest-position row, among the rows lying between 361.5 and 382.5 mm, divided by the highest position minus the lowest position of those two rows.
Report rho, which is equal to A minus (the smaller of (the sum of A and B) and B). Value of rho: -1.47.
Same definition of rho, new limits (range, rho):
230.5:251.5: -2.06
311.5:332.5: -1.49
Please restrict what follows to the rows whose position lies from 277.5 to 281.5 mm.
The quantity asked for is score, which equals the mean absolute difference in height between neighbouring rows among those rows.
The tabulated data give 0.107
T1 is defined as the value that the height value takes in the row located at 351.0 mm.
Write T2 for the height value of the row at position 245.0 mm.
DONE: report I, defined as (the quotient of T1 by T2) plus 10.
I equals 10.8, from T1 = 1.561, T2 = 2.072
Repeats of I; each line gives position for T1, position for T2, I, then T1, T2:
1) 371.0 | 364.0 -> 11.0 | 1.523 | 1.504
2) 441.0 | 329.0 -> 11.1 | 1.629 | 1.51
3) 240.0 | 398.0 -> 11.4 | 2.142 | 1.547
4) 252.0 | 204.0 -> 11.0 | 1.754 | 1.674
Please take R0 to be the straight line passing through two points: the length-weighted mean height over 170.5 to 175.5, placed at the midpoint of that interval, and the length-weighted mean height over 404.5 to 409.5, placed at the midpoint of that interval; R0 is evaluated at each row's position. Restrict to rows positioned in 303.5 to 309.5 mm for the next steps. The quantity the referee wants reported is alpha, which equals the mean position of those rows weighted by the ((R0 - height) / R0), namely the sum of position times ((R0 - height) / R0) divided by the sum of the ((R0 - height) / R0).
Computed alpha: 306.4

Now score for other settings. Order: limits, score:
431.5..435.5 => 0.011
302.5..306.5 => 0.033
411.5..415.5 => 0.025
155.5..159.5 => 0.187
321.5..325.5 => 0.192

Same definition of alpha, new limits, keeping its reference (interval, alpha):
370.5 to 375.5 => 372.7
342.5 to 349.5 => 346.0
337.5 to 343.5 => 340.4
